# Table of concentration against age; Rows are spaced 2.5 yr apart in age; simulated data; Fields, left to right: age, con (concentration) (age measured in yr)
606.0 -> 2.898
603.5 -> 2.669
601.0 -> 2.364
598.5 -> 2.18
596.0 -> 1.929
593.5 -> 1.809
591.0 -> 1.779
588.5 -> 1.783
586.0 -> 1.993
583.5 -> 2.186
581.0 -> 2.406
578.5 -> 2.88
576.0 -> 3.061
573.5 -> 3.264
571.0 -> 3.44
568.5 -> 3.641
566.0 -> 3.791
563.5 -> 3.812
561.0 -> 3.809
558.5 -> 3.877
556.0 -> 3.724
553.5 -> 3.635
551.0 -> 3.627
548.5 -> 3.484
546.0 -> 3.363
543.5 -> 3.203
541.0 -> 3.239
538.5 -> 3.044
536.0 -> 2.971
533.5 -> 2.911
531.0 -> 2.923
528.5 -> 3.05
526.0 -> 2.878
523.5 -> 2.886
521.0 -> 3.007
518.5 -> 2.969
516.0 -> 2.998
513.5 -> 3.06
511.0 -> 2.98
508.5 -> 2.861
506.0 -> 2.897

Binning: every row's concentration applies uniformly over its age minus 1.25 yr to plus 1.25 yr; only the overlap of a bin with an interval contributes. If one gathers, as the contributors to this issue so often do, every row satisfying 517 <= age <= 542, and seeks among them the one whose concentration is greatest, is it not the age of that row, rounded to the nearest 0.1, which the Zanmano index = 541.0 yr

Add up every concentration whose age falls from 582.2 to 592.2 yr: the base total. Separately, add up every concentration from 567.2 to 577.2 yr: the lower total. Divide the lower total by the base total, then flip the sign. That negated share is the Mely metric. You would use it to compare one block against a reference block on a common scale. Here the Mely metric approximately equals -1.7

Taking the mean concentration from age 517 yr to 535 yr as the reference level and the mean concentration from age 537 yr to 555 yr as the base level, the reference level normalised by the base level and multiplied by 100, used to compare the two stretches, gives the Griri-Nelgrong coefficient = 87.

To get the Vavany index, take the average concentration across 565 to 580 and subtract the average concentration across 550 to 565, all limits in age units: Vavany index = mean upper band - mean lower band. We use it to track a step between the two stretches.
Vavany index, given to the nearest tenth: -0.4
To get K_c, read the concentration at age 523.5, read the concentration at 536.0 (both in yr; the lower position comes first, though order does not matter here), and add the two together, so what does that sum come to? 5.9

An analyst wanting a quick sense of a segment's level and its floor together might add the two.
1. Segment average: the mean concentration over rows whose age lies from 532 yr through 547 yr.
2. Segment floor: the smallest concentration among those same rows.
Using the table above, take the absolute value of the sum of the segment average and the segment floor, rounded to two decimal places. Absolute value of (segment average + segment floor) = 6.03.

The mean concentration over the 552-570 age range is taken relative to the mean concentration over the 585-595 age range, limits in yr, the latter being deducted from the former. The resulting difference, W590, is 1.91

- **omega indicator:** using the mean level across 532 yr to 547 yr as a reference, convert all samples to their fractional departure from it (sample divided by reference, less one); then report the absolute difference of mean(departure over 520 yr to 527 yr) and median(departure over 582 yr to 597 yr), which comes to 0.3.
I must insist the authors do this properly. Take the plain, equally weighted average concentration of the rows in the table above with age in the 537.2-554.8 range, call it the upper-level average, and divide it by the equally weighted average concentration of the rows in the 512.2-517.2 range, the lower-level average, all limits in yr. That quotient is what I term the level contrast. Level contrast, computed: 1.11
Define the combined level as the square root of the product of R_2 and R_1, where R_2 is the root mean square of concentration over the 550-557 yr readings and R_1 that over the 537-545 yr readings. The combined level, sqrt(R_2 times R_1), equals 3.40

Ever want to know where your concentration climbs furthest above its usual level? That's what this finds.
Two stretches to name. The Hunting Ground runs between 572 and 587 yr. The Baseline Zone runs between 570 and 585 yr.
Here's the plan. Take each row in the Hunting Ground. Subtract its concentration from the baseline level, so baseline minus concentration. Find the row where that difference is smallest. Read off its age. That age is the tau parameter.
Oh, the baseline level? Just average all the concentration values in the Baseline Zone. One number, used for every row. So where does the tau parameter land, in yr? 573.5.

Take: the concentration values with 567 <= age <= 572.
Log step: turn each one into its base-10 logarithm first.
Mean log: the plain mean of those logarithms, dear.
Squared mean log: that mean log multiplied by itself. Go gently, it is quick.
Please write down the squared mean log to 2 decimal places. 0.30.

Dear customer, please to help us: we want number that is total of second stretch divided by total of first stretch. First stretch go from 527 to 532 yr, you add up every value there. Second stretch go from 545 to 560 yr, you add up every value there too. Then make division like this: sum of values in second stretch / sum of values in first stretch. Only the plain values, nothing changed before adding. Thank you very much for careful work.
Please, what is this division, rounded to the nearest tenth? 3.6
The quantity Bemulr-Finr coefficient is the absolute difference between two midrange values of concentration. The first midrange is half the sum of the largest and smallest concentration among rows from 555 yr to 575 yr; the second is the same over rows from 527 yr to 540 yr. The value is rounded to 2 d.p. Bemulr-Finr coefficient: 0.59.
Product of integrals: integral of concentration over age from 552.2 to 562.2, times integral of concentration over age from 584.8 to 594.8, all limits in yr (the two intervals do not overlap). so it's 692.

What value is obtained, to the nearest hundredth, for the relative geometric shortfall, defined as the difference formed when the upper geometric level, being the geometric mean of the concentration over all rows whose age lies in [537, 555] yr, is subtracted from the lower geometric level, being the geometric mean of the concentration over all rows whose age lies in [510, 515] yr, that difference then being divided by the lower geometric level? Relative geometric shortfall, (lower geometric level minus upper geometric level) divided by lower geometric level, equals -0.11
